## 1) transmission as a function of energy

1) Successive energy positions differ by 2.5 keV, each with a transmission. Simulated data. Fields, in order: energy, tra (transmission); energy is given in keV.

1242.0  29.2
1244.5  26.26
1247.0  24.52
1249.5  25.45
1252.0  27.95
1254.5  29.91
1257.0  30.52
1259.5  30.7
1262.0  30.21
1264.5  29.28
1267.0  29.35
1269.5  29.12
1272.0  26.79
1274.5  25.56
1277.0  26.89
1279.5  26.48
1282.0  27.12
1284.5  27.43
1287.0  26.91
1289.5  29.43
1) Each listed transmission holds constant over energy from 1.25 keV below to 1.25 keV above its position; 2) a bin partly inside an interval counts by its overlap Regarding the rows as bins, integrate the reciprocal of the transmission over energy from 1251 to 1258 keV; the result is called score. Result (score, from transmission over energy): 0.238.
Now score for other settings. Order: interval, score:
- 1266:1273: 0.246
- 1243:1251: 0.313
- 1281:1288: 0.258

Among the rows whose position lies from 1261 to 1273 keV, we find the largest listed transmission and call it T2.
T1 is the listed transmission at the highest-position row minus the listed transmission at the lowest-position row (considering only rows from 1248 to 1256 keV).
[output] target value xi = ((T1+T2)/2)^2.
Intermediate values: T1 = 4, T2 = 30.21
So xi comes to 301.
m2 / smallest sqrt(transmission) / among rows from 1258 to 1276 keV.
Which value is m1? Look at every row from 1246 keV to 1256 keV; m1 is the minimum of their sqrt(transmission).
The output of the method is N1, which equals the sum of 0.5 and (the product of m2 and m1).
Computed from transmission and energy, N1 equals 25.5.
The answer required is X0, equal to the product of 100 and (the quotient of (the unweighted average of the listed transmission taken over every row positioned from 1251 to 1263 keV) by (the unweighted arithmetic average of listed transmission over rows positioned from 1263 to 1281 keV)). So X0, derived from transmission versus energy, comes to 108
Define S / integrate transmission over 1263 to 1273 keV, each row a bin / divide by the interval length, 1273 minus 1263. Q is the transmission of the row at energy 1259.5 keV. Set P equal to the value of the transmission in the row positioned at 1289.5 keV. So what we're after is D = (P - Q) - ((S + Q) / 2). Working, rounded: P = 29.43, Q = 30.7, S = 28.7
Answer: -31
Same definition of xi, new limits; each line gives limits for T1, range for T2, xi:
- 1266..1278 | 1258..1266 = 199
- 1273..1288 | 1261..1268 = 249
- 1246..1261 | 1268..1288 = 312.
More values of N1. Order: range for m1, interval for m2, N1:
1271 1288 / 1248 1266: 26.0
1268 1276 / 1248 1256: 26.0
